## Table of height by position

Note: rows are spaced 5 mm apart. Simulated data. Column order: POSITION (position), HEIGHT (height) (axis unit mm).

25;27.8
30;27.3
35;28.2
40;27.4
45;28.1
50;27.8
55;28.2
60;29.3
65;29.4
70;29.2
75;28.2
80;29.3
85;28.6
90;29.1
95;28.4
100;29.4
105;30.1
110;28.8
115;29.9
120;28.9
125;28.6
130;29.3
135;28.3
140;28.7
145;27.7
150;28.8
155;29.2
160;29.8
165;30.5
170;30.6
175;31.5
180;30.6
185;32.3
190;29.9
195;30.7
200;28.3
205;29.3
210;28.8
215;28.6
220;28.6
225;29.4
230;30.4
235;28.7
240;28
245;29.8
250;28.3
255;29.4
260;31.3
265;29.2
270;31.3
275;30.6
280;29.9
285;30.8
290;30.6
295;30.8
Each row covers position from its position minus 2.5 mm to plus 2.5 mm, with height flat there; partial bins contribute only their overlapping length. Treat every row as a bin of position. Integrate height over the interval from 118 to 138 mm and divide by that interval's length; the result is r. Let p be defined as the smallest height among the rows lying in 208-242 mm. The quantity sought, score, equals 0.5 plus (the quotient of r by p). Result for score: 1.53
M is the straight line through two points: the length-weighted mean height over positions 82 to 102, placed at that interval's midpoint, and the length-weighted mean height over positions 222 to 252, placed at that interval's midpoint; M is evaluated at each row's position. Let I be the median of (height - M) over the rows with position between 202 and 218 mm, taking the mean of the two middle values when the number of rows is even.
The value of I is -0.26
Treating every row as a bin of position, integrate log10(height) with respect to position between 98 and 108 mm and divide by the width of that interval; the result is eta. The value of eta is 1.47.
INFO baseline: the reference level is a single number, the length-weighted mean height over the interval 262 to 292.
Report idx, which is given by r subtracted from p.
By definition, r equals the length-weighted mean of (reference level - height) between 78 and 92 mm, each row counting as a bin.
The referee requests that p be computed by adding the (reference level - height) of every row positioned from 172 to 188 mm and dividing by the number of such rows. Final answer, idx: -2.5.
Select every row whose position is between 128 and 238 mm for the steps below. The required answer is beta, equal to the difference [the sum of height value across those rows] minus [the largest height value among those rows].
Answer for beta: 618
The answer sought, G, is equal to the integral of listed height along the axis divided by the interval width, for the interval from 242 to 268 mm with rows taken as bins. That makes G 29.6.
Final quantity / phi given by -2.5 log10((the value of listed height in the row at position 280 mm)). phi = -3.69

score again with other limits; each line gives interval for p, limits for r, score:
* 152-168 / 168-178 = 1.56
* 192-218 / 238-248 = 1.52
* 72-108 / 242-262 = 1.55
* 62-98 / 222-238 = 1.54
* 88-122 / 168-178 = 1.59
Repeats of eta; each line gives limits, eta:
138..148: 1.45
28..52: 1.44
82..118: 1.47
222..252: 1.46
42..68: 1.46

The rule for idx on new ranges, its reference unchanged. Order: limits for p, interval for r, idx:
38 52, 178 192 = 3.2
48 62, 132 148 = -0.1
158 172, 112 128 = -1.2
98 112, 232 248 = -0.6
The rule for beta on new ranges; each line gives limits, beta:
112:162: 259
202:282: 440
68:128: 318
